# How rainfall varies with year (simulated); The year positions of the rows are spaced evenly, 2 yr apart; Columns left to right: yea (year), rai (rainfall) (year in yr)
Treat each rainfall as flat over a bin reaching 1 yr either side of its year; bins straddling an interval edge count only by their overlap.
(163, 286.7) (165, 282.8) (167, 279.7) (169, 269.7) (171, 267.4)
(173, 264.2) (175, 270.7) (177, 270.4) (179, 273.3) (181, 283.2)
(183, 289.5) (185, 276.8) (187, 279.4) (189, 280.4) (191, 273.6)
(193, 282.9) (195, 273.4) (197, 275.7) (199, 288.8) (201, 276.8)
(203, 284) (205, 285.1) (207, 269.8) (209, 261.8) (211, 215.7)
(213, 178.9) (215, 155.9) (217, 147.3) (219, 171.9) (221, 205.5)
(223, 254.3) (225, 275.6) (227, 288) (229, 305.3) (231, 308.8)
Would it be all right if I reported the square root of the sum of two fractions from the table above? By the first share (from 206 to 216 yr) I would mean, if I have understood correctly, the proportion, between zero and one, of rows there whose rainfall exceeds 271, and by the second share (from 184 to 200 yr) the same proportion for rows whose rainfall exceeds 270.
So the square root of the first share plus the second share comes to 1.0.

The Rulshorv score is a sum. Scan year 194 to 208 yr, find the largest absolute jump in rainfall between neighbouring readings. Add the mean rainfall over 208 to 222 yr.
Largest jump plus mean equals 206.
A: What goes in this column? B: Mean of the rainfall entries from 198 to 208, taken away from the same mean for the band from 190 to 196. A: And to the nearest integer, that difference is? -4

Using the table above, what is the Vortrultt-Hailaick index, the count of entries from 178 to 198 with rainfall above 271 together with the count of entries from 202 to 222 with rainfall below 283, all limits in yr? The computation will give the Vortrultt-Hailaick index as 18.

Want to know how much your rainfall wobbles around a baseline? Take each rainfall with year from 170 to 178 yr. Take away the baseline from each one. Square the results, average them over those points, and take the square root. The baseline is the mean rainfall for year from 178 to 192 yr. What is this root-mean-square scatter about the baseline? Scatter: 12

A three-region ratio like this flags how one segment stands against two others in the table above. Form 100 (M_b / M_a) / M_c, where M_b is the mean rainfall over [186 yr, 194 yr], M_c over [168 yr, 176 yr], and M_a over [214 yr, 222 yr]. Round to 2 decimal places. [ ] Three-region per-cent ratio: 0.61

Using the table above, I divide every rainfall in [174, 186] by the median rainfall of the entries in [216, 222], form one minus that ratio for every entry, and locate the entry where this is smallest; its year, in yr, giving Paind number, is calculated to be 183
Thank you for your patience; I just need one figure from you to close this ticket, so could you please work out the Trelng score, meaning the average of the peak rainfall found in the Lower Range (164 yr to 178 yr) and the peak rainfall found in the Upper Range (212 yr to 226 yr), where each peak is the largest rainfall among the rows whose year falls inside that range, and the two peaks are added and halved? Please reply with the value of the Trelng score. 279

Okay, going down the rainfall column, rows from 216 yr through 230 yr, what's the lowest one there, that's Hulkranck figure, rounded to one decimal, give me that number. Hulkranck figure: 147.3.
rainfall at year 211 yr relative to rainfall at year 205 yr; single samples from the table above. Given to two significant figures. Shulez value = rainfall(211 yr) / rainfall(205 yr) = 0.76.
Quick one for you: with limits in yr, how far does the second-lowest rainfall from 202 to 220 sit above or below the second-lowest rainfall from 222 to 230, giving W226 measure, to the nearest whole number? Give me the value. -120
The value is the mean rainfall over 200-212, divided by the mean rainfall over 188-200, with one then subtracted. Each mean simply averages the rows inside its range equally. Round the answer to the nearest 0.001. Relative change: -0.049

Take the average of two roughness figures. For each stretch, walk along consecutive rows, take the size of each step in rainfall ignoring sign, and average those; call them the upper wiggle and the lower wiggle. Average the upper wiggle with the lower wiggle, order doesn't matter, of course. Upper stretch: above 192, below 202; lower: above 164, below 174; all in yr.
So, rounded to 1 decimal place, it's 6.9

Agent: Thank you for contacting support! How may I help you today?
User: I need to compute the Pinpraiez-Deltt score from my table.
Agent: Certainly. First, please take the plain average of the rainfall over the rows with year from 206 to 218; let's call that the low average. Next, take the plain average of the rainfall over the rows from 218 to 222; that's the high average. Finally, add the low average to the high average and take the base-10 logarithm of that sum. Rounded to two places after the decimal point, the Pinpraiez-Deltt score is 2.60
